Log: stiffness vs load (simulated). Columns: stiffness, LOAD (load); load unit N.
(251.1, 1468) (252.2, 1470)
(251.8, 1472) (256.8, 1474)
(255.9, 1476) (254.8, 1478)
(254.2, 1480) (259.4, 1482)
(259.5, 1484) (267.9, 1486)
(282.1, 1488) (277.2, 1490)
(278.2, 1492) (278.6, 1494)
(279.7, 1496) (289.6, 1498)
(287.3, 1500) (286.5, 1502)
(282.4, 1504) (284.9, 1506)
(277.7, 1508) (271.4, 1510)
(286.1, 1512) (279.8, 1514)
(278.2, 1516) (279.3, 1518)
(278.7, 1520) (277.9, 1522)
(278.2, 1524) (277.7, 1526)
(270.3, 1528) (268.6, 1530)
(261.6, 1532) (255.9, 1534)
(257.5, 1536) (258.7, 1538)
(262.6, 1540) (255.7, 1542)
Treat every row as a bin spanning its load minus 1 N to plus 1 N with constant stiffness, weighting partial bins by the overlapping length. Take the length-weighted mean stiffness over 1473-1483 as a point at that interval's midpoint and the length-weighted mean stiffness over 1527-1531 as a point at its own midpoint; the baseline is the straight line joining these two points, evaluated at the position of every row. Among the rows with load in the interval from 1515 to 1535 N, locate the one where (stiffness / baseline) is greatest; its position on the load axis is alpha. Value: 1518 N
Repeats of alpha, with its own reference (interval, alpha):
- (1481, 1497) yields 1488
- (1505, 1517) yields 1506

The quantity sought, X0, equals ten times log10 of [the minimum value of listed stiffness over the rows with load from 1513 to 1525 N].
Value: 24.4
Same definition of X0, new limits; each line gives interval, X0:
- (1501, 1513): 24.3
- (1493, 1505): 24.4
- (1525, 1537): 24.1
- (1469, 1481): 24.0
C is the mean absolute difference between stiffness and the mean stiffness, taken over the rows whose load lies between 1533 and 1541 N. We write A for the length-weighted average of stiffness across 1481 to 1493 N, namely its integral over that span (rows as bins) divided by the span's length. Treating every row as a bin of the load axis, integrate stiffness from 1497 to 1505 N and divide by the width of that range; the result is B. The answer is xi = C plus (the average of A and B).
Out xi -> 281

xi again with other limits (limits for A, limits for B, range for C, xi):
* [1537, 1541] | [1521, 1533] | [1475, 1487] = 270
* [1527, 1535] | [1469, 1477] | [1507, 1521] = 262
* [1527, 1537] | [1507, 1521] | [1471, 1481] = 272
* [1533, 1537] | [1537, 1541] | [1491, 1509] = 263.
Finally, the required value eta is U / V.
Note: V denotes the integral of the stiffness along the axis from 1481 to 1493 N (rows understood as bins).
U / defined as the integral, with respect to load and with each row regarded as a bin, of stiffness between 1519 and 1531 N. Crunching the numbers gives 1.02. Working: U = 3303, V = 3249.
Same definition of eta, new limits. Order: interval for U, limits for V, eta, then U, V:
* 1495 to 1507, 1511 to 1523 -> 1.02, 3421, 3360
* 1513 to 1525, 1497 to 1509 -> 0.98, 3344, 3417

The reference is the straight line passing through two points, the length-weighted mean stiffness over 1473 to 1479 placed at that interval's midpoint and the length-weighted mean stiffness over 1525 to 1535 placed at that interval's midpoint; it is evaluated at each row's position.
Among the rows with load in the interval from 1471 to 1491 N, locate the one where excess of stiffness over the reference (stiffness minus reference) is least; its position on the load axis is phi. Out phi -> 1472 N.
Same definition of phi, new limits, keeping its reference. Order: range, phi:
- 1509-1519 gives 1510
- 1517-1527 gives 1526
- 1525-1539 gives 1534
